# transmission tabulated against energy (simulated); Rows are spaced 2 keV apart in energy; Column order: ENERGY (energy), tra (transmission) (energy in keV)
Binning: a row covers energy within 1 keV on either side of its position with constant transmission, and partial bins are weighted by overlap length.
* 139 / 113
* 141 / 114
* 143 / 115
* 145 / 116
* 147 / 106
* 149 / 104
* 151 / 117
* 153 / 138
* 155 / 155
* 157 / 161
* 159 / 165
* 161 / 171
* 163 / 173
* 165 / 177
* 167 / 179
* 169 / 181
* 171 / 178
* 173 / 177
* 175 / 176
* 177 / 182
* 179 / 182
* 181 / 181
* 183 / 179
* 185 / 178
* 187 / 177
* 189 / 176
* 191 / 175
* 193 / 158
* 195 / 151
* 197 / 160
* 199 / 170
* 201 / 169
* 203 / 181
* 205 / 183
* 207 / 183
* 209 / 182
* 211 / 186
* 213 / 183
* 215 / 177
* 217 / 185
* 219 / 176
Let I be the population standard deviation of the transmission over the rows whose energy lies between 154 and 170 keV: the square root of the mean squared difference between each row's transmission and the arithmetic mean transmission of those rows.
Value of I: 9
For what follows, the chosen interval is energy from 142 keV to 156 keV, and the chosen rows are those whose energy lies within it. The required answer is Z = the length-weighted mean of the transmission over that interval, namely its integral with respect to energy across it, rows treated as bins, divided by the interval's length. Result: 122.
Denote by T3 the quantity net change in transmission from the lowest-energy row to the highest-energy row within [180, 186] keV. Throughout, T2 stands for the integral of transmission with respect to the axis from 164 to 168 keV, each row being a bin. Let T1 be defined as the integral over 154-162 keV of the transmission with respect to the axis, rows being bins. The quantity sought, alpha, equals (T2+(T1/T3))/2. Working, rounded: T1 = 1304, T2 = 712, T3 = -3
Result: 139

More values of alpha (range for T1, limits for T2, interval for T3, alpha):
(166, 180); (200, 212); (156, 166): 1162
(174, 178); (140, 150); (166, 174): 376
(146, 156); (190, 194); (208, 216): 209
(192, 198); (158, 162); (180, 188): 219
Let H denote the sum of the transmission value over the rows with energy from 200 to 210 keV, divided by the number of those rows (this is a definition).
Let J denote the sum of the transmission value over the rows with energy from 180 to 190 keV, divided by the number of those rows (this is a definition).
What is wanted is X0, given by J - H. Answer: -1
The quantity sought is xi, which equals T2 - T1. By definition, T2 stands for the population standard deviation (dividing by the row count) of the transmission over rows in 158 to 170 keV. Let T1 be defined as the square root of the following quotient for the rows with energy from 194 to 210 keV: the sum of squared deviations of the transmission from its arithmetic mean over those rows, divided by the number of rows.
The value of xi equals -6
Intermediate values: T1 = 11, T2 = 5.4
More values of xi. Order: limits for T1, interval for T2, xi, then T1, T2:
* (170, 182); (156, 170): 4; 2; 6.8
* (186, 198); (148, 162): 14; 10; 23.7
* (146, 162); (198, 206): -19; 26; 6.3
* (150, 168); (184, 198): -9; 19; 10.3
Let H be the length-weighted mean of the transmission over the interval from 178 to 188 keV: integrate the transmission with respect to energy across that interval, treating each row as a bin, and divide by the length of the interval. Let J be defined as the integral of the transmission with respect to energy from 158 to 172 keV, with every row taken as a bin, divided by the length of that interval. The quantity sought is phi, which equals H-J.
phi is 5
